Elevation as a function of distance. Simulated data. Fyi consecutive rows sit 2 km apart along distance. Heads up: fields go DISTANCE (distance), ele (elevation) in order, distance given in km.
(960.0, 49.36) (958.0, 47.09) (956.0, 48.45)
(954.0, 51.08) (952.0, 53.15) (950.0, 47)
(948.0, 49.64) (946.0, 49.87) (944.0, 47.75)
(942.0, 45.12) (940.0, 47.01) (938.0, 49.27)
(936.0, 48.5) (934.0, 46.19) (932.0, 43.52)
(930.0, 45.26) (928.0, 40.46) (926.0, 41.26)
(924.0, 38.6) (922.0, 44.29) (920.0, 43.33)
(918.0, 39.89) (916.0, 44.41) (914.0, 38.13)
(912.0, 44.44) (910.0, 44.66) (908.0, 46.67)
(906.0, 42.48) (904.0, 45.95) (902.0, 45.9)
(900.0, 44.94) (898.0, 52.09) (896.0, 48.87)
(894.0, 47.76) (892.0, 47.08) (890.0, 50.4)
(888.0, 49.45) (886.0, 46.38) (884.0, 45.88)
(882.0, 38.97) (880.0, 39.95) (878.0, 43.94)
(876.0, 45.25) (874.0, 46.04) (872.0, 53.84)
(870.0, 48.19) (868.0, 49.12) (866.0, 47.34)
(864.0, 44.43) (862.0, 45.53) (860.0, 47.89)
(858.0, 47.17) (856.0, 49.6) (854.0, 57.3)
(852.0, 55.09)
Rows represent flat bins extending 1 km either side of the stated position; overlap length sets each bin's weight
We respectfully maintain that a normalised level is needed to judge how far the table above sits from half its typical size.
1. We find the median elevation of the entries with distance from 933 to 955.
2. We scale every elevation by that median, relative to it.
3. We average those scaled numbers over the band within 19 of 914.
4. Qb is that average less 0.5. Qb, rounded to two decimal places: 0.41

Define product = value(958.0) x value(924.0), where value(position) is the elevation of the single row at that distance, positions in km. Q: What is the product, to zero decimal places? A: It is 1818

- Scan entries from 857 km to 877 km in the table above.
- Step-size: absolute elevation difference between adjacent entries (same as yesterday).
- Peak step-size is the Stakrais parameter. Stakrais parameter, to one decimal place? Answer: 7.8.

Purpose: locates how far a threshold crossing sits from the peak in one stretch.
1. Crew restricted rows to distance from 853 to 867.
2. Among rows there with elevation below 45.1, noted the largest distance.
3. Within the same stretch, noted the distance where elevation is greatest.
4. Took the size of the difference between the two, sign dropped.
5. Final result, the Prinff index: 10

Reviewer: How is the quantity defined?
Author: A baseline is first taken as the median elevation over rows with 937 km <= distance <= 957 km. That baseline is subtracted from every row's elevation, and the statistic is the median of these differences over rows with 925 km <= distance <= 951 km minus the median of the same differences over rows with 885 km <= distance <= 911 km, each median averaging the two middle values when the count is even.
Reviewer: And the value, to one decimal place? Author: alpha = 0.3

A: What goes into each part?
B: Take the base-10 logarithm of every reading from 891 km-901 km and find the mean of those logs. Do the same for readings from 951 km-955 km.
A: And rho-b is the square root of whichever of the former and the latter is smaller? 1.30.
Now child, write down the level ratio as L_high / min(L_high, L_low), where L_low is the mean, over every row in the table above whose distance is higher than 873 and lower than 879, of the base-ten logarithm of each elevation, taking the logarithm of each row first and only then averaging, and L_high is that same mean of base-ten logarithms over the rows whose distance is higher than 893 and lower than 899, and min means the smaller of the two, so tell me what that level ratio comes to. 1.025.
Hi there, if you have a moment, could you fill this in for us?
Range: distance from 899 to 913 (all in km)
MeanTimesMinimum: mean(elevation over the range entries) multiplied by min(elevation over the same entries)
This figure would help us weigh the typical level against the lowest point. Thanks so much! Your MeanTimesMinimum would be 1912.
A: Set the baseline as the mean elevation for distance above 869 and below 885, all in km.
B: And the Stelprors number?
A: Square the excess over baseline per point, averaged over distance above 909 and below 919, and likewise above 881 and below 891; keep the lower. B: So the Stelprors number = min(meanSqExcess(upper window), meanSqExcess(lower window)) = 16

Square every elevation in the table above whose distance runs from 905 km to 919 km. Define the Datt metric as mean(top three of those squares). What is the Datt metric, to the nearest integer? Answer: 2049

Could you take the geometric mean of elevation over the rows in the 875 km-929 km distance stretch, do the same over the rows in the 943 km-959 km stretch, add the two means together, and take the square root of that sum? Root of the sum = 9.67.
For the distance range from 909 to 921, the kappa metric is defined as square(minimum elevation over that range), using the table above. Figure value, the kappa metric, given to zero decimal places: 1454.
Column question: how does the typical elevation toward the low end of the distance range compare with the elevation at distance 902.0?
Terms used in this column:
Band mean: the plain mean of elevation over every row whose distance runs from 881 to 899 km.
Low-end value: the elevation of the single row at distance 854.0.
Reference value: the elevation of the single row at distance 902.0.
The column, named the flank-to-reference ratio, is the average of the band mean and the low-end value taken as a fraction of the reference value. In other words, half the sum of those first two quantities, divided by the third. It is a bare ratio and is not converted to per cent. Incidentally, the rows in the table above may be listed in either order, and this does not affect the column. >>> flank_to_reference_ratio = 1.14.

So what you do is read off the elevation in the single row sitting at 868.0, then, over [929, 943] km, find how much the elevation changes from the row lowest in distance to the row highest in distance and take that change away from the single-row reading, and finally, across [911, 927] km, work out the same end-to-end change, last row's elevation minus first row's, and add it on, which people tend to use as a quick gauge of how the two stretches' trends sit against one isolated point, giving 46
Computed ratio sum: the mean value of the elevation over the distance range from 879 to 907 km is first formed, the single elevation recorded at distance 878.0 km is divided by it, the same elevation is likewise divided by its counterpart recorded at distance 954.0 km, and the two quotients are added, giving 1.81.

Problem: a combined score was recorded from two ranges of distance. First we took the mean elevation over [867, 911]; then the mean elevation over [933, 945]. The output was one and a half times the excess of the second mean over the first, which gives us 1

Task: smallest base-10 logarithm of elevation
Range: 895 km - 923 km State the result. 1.58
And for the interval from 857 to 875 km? 1.65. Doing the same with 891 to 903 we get 1.65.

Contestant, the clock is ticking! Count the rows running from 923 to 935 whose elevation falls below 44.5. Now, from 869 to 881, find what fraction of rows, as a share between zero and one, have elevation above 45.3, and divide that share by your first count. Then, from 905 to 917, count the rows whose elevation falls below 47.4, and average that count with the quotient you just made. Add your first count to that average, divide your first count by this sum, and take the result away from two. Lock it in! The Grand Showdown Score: 1.4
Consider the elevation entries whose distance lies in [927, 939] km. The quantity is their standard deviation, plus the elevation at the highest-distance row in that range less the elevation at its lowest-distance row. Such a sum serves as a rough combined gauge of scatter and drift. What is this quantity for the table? 12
